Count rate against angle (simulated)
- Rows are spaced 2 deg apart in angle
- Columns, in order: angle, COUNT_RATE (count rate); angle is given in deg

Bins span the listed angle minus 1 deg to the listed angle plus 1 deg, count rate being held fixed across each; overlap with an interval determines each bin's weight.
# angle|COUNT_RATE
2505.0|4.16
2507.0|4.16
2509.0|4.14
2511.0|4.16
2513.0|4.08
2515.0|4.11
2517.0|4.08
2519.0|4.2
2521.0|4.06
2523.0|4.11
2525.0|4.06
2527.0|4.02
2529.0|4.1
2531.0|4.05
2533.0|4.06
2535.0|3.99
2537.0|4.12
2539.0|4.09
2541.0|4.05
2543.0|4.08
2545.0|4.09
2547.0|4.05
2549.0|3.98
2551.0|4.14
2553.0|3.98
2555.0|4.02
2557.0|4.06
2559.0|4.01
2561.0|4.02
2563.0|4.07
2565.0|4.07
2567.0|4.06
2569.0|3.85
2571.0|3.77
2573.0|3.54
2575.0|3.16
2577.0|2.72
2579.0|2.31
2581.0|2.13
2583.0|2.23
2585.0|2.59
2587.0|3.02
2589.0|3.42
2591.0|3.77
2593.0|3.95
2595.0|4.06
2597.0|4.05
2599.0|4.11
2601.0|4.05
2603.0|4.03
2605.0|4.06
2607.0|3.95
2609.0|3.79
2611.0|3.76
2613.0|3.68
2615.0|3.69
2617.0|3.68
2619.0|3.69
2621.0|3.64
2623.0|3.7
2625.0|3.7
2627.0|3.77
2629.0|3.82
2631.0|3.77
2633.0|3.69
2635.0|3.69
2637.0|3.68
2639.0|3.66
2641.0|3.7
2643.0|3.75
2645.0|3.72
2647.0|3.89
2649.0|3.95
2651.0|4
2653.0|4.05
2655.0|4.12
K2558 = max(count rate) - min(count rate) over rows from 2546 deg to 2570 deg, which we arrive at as 0.29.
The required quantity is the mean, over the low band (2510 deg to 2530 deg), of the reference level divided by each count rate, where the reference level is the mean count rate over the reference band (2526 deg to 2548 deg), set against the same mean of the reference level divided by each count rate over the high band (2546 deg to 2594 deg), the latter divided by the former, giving 1.21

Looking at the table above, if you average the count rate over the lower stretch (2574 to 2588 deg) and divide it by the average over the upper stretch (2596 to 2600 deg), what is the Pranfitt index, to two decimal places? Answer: 0.64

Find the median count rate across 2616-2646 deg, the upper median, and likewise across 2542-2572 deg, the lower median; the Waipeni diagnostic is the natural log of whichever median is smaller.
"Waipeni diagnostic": 1.31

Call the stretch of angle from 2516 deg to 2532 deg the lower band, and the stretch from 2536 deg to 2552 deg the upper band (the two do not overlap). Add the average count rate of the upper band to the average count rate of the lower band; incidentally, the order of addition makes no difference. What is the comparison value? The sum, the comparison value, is 8.2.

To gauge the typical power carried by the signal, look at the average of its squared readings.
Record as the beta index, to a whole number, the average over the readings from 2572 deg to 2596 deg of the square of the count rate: 10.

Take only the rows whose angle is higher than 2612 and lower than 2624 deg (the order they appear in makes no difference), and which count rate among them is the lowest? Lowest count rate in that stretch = 3.64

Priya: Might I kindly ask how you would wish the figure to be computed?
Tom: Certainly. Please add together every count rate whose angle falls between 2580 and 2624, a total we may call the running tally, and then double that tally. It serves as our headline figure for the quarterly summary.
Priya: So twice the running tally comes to 158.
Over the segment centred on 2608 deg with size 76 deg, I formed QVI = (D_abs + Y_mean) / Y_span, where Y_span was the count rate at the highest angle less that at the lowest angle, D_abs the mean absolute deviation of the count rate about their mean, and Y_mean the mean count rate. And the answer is -79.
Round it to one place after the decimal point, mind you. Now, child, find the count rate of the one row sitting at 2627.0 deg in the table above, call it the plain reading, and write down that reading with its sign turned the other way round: -3.8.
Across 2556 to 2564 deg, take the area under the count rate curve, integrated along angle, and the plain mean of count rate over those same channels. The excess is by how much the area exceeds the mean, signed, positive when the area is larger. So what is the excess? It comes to 28.3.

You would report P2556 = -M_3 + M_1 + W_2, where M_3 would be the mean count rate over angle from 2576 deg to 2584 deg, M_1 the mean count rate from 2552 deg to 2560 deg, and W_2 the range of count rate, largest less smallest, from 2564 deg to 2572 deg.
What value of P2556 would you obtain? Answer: 2.0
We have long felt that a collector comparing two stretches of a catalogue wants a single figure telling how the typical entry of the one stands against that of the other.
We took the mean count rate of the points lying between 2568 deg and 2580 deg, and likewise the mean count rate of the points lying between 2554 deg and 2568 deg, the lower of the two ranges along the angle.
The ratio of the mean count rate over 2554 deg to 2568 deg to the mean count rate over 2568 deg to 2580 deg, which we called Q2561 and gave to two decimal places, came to 1.25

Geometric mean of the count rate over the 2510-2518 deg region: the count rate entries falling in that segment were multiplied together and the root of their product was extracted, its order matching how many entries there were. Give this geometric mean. 4.1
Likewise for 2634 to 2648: 3.7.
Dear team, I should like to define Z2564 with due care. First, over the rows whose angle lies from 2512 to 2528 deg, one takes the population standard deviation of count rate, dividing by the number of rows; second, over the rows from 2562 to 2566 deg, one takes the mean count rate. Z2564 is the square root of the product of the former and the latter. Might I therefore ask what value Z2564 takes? 0.45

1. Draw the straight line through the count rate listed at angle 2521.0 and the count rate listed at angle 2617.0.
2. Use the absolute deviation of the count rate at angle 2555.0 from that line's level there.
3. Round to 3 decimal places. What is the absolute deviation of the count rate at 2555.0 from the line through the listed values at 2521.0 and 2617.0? 0.095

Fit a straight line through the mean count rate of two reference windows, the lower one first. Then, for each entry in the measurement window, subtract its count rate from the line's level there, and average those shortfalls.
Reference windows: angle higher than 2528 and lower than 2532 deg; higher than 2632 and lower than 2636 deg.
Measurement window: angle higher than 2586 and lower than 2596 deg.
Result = 0.21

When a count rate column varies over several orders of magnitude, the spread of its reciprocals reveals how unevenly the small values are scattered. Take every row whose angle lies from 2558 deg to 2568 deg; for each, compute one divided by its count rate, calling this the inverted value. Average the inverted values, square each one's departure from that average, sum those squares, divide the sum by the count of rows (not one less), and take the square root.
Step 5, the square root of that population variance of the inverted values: 0.0016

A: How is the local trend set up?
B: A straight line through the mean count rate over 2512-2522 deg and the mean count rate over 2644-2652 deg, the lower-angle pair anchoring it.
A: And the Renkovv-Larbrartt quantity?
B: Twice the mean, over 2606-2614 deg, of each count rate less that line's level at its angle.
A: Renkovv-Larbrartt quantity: -0.32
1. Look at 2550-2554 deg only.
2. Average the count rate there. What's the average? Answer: 4.060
